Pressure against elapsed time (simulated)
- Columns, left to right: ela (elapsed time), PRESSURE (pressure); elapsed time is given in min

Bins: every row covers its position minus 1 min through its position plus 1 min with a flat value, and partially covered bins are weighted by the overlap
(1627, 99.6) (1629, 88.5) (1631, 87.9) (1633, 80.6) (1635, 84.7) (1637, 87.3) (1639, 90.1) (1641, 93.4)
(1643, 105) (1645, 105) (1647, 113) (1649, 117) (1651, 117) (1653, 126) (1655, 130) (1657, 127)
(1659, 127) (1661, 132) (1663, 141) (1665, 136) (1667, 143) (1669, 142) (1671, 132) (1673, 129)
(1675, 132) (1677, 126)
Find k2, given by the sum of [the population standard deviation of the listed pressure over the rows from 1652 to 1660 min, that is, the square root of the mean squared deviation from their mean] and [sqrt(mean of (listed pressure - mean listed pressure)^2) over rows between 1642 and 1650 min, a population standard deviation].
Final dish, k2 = 7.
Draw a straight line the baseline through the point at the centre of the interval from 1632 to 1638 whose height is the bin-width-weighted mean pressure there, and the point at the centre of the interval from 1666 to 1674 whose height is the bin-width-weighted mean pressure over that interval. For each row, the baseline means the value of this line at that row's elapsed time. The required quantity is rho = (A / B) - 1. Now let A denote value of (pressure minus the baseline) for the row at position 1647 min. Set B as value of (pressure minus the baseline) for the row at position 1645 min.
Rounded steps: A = 11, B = 6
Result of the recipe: 0.9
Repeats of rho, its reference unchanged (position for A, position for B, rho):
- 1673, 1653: -1.8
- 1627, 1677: -2.3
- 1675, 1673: 0.0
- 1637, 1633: -1.2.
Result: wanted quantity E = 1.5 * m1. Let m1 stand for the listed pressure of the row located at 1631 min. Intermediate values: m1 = 87.9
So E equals 132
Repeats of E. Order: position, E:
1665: 204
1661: 198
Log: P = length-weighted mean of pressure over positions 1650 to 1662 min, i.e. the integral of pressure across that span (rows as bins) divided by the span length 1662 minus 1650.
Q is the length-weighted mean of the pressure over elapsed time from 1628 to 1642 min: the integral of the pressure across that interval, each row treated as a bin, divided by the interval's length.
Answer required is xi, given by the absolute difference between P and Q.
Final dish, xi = 39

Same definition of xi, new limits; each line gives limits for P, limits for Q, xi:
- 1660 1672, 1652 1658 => 10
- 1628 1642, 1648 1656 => 35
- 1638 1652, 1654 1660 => 22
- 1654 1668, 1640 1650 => 27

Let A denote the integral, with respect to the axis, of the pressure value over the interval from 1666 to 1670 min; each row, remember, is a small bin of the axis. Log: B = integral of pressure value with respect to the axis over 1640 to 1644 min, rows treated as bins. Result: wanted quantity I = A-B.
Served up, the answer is 173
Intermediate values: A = 570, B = 397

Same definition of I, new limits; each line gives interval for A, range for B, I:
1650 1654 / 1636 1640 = 131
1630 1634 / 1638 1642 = -30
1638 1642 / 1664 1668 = -191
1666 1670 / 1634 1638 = 226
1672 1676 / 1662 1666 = -32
